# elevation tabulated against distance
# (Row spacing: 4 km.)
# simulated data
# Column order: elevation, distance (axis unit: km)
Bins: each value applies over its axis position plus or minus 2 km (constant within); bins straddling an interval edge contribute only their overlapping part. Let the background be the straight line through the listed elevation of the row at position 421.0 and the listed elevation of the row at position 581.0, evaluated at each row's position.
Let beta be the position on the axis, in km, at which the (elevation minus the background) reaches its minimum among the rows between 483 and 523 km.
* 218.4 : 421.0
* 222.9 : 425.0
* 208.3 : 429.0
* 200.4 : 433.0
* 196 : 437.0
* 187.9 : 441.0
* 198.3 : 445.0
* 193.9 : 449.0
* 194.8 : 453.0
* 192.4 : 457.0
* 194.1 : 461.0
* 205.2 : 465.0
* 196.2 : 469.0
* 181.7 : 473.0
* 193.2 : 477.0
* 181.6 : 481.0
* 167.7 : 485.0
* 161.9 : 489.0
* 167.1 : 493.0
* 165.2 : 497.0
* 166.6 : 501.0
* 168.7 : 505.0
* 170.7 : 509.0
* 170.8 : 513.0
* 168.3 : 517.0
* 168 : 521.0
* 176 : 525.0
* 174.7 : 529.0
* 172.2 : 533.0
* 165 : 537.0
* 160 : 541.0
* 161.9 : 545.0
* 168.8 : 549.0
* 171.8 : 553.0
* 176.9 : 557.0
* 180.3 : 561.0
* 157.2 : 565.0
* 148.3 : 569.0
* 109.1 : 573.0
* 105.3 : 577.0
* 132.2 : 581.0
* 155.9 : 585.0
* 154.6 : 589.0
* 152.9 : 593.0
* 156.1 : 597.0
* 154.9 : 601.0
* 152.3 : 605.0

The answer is 489.0 km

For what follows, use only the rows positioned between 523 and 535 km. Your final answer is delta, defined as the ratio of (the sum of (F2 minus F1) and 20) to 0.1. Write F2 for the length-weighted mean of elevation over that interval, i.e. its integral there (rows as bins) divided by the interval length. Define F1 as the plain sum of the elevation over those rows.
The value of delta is -3286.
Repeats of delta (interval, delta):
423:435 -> -4011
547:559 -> -3250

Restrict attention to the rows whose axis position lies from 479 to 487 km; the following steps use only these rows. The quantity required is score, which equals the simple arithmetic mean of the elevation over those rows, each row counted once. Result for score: 175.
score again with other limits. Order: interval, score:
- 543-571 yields 166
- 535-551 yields 164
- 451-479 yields 194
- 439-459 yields 193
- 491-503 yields 166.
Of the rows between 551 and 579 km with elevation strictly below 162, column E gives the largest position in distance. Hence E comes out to 577.0 km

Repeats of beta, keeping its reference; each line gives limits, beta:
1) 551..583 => 577.0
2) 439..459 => 441.0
